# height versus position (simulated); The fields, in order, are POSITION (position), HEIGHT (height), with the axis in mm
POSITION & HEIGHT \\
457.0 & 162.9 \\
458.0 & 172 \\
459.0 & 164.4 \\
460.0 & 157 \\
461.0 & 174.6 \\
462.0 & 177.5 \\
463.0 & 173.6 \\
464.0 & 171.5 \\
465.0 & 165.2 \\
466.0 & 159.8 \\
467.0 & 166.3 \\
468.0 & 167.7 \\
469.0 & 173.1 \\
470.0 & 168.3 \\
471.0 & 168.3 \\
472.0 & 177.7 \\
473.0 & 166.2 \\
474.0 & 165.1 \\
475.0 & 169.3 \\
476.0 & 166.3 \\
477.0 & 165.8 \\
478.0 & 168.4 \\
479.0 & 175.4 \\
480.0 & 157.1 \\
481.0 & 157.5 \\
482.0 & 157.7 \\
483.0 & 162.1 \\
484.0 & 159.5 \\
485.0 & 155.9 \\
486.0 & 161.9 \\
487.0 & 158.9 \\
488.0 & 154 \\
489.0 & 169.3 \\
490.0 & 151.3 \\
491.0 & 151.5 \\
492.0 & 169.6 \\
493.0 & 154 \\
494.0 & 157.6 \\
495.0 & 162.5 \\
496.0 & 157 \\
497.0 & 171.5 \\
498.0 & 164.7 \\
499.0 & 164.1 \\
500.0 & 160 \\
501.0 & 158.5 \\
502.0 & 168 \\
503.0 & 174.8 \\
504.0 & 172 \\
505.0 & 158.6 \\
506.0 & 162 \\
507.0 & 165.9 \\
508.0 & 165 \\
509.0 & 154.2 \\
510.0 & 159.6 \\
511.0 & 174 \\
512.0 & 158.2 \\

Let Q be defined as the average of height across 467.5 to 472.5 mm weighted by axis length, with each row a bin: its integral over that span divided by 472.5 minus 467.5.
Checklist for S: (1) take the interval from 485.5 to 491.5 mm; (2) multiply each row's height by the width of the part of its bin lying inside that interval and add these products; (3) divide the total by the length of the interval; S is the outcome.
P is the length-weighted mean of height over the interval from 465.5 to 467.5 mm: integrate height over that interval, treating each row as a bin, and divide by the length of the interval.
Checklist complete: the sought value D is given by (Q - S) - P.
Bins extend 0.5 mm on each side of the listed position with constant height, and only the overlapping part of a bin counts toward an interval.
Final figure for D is -150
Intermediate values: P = 163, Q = 171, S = 158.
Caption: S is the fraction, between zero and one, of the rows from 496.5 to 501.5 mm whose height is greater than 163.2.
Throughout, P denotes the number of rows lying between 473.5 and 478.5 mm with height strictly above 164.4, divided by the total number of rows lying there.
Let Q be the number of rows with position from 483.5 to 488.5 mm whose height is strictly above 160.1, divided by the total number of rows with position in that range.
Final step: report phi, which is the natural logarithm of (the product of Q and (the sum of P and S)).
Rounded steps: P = 1.0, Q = 0.20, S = 0.6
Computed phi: -1.1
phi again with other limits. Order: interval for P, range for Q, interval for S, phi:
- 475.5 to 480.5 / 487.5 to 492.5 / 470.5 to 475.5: -0.3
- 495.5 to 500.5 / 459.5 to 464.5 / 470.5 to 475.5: 0.1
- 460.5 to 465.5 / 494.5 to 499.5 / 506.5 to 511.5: 0.2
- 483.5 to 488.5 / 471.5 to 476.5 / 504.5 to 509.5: -0.9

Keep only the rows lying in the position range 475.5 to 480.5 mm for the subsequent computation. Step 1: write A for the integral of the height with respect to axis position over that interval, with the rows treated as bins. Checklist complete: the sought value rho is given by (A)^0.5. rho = 28.9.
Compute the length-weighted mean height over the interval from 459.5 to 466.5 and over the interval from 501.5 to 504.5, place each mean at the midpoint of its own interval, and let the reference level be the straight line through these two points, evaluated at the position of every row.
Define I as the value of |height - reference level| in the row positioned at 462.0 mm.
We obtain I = 9.1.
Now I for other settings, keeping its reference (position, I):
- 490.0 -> 19.3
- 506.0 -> 9.8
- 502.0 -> 3.5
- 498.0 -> 6.5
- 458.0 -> 3.9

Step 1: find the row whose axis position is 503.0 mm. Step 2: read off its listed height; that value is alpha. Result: 174.8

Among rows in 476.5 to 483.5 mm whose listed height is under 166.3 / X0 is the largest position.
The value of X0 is 483.0 mm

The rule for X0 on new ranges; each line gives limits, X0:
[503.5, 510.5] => 510.0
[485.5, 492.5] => 491.0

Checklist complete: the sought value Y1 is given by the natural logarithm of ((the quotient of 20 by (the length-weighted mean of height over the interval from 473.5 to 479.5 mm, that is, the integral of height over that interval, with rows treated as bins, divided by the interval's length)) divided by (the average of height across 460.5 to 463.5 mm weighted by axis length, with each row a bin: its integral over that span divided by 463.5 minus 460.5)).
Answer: -7.30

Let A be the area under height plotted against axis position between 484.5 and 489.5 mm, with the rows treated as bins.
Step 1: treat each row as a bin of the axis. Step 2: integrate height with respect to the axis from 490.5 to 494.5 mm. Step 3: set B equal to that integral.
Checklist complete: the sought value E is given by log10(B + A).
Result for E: 3.16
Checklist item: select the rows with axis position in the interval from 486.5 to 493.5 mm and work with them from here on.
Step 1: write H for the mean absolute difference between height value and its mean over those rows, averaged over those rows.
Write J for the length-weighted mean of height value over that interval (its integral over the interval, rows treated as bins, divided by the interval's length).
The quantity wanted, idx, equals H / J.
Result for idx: 0.041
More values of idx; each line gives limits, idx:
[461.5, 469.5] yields 0.027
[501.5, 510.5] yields 0.032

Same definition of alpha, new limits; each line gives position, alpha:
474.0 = 165.1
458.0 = 172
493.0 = 154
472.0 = 177.7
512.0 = 158.2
